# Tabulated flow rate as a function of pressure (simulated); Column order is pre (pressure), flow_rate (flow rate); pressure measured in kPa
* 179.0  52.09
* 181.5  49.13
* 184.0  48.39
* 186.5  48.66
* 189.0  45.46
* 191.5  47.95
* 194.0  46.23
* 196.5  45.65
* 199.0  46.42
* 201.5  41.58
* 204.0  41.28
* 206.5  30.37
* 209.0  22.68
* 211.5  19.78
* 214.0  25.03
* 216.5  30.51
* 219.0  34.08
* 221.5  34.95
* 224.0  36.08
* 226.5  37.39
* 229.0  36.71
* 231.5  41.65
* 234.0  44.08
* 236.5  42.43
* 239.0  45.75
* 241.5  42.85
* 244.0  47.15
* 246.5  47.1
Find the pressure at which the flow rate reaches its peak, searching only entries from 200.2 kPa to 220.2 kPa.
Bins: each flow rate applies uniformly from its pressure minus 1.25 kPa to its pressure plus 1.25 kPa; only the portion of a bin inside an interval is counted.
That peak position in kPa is 201.5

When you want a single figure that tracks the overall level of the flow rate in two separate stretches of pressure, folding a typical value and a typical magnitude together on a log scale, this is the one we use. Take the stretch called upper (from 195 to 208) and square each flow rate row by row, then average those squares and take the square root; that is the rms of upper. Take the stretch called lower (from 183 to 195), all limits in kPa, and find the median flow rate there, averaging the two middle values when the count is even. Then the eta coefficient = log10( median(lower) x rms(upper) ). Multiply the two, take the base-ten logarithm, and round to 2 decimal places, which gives 3.30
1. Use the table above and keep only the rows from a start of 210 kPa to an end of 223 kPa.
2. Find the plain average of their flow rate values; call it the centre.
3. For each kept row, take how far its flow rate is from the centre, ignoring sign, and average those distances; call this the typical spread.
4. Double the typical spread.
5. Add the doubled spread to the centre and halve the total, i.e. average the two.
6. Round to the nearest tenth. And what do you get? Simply 19.6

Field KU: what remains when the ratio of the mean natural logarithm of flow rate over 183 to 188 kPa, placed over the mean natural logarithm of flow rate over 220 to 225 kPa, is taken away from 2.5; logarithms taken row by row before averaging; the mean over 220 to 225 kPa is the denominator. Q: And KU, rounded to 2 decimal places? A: 1.41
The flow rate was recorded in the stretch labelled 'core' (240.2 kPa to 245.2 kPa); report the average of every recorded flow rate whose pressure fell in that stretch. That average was 45.0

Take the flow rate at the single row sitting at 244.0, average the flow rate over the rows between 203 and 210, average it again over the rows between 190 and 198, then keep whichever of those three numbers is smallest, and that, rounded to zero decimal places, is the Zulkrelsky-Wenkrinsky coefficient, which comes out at 31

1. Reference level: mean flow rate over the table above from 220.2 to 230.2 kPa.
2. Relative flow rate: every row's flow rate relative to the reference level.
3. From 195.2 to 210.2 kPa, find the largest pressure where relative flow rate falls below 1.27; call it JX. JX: 209.0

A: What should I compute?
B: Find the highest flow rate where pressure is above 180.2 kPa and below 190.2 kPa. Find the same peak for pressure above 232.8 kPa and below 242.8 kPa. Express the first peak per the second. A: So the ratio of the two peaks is 1.07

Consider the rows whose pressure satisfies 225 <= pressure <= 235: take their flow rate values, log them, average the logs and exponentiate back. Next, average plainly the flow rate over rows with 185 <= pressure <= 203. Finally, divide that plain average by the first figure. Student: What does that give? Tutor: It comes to 1.2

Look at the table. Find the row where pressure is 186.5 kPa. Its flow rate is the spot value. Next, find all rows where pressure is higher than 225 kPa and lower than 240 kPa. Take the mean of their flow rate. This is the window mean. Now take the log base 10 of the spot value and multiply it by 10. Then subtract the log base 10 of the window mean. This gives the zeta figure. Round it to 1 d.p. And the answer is 15.3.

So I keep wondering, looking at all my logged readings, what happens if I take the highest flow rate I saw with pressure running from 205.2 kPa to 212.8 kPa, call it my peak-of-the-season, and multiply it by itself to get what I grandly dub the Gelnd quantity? 922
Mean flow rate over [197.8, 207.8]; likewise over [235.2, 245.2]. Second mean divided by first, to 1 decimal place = 1.1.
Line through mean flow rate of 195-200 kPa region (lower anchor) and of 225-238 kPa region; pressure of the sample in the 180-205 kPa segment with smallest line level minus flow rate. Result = 191.5 kPa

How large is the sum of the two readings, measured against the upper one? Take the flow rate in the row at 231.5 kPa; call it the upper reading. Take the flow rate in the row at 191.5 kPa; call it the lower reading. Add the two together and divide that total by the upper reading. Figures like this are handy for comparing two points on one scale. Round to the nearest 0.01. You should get 2.15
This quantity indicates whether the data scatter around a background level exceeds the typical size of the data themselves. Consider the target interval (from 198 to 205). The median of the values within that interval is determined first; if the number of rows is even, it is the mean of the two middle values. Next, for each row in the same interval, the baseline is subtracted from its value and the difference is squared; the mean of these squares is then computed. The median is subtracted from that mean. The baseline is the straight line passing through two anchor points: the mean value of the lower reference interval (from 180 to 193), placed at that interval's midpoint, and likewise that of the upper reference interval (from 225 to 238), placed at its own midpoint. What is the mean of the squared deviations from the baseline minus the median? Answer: -32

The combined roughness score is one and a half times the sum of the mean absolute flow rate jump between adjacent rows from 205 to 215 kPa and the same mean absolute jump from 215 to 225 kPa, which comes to 11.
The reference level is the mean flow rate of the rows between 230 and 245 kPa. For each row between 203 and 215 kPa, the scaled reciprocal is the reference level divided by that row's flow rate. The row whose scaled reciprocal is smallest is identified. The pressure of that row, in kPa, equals 204.0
